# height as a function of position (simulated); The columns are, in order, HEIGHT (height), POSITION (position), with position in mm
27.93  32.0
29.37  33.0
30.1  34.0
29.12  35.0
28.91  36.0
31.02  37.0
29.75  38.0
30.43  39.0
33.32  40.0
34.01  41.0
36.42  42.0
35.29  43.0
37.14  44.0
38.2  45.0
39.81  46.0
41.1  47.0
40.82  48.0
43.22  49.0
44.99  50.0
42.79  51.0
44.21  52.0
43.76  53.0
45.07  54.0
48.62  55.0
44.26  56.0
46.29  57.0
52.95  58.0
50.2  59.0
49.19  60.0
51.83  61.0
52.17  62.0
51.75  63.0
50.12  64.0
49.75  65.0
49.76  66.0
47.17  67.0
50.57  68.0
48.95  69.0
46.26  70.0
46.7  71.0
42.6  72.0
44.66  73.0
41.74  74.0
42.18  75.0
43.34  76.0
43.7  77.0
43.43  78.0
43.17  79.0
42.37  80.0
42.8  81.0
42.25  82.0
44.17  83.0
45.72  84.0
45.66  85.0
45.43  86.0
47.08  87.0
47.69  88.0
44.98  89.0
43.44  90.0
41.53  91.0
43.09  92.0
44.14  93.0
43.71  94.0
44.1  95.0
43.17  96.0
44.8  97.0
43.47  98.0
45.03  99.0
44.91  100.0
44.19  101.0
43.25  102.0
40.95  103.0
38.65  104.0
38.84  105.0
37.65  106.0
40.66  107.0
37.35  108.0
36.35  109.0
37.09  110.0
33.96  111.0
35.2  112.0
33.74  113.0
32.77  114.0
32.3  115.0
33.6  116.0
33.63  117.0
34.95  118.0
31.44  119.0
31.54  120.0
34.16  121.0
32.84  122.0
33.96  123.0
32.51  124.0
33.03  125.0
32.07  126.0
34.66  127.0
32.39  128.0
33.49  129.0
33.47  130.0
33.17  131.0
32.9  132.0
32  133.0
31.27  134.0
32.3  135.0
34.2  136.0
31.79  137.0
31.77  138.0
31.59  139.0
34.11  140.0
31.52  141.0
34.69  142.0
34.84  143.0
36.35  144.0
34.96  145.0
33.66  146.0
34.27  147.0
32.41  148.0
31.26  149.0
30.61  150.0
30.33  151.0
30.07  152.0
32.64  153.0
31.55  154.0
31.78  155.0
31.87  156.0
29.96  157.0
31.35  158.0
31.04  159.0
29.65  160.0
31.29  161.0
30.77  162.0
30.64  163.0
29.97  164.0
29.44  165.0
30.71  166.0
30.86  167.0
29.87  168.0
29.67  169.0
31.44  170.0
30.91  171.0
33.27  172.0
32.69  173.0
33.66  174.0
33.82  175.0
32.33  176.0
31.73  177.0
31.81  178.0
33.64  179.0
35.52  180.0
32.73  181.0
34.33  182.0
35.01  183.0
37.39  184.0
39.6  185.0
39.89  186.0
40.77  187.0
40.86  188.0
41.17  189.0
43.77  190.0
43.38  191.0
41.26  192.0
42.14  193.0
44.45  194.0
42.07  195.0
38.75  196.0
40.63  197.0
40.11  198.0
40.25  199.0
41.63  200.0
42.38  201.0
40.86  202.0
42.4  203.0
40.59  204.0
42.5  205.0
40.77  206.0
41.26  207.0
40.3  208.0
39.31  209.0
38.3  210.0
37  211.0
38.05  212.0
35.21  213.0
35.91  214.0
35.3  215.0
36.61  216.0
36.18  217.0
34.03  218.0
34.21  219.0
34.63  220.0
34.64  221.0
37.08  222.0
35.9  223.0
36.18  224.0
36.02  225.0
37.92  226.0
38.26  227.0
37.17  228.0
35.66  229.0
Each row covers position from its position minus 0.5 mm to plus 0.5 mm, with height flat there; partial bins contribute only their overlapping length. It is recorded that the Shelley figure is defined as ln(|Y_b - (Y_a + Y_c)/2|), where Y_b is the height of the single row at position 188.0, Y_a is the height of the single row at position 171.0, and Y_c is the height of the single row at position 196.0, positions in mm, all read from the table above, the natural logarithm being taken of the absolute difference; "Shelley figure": 1.80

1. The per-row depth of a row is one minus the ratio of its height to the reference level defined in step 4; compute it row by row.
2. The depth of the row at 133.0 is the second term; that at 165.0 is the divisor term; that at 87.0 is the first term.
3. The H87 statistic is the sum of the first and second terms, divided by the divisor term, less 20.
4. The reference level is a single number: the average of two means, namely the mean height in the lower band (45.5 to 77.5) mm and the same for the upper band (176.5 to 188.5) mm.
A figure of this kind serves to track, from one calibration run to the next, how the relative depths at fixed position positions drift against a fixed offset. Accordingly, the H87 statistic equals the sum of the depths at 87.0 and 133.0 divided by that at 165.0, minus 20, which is -19.7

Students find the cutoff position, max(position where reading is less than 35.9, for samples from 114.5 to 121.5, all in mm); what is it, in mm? 121.0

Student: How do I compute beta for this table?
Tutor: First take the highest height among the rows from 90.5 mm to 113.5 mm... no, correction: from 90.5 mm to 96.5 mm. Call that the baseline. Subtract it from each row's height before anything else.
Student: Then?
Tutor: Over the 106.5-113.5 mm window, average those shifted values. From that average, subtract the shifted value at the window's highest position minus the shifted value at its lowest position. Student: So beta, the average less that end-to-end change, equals -0.9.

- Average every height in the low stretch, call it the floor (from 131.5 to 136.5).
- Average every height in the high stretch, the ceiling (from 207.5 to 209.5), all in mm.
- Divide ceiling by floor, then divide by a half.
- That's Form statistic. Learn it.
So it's 2.4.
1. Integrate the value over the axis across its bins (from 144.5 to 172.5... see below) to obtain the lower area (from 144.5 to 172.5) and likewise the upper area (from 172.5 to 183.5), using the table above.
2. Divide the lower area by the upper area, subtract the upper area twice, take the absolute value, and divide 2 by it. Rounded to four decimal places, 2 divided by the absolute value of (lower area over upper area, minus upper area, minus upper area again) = 0.0027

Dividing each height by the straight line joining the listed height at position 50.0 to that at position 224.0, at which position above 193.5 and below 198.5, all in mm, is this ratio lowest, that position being 196.0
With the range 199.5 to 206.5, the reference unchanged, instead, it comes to 204.0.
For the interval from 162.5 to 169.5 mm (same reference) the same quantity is 165.0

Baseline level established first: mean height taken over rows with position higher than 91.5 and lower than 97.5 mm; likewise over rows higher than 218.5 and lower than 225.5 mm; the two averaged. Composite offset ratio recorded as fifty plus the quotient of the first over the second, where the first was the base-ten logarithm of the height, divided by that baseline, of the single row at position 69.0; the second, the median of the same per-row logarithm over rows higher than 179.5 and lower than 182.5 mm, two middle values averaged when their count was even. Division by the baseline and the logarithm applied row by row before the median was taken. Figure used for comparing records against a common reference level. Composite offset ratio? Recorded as 48.5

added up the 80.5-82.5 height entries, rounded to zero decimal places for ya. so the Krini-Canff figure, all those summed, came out 85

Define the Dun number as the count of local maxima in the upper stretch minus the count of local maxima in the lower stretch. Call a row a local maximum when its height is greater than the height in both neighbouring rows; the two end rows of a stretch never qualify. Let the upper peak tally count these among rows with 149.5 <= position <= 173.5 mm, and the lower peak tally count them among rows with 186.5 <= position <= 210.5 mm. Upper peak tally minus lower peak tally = 0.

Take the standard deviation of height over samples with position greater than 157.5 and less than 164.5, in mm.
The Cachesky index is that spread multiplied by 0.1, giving 0.06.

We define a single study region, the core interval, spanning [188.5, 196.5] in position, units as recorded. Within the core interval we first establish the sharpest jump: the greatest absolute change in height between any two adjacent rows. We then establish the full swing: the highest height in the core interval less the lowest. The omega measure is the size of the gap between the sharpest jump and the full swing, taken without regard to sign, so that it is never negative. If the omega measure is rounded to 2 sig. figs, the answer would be 2.4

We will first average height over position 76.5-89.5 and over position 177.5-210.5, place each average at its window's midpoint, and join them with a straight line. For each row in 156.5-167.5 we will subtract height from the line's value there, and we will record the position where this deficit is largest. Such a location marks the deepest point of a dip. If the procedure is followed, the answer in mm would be 160.0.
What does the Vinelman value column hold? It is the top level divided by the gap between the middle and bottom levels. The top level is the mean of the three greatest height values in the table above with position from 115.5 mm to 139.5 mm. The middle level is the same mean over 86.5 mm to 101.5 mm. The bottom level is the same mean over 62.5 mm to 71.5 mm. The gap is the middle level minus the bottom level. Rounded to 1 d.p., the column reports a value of -8.2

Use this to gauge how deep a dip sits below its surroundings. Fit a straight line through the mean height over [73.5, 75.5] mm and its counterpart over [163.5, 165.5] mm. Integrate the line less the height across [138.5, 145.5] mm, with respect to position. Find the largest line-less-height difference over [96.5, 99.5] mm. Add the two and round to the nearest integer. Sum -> -13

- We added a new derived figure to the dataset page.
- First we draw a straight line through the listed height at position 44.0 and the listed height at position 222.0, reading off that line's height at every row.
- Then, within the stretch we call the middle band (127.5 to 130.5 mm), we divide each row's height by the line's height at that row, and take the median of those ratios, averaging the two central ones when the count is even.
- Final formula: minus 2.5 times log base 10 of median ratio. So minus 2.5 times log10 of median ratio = 0.11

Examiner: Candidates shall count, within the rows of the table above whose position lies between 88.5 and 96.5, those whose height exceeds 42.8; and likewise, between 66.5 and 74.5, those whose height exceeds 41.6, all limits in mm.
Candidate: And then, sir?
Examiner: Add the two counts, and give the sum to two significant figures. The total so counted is 15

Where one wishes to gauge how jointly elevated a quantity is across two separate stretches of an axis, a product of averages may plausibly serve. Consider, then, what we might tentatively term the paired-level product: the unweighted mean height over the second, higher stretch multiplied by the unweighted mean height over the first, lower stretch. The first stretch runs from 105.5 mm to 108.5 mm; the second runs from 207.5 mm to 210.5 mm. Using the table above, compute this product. 1515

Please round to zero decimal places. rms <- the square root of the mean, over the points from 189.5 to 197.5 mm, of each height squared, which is 42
